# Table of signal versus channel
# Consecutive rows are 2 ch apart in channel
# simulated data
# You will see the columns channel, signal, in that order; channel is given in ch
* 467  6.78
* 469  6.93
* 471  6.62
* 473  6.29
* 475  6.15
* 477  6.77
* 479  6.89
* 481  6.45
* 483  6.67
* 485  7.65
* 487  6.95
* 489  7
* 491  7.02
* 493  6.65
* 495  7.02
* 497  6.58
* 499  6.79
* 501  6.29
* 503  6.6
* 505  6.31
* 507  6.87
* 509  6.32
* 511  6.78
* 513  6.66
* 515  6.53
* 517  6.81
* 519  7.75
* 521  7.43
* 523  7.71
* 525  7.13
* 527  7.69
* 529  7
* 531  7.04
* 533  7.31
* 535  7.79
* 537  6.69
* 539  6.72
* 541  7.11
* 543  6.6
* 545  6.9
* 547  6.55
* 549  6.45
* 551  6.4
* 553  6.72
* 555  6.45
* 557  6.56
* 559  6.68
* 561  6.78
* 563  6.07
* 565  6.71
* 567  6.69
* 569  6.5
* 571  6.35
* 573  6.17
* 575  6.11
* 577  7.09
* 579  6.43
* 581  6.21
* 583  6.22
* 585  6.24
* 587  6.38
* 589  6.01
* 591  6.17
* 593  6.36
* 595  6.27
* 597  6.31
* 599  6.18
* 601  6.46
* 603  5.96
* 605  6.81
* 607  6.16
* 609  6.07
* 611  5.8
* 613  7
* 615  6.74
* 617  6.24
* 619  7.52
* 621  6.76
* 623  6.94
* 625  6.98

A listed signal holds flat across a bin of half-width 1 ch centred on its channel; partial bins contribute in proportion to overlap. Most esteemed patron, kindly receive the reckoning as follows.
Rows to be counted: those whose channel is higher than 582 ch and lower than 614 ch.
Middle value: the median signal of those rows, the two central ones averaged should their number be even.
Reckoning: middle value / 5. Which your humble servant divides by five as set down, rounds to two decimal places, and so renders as 1.25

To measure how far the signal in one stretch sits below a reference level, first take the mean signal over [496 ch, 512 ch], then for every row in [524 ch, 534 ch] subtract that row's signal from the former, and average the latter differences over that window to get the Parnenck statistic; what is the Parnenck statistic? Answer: -0.7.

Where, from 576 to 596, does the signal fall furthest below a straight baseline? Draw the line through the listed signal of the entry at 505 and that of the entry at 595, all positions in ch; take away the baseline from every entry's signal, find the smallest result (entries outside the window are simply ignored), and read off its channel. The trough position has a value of 589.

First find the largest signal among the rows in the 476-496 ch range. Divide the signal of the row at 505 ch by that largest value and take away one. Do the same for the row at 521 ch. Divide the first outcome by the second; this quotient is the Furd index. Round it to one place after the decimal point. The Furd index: 6.1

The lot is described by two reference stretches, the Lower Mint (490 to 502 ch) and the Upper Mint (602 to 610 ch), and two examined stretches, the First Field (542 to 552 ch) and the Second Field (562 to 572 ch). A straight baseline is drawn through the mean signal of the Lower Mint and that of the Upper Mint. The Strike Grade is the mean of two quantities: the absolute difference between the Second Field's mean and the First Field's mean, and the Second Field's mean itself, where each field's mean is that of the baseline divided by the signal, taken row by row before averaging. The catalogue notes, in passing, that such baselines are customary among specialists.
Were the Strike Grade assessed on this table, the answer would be 0.500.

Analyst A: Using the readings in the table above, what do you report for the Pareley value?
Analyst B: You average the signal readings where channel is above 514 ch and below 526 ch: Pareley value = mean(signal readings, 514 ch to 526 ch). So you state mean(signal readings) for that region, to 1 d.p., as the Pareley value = 7.2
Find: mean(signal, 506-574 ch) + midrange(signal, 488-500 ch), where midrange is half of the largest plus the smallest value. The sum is 13.6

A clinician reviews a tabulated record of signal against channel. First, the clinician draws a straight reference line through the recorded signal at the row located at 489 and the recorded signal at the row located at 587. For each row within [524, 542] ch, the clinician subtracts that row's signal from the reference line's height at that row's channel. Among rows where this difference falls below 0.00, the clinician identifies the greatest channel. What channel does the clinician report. 541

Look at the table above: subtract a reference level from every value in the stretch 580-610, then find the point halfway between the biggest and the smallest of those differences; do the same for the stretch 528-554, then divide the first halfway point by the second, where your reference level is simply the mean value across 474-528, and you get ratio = -2.1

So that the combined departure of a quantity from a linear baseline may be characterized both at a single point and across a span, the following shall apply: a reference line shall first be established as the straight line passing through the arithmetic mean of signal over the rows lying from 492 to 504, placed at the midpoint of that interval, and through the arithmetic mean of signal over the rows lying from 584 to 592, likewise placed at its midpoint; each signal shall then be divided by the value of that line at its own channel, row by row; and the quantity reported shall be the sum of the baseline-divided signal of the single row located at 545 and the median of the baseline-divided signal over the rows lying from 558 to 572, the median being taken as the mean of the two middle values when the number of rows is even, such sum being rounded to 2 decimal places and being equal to 2.13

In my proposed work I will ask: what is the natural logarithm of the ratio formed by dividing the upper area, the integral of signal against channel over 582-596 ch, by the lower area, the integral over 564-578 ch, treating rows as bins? -0.044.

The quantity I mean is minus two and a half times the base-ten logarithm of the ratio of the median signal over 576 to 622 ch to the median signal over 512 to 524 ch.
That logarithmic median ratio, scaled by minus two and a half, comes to 0.138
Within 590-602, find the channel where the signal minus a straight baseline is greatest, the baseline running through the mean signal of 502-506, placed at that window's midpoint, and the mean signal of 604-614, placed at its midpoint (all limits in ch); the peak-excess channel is 601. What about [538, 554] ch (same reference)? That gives 541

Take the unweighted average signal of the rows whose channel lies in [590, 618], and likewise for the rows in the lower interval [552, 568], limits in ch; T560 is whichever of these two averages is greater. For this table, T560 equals 6.58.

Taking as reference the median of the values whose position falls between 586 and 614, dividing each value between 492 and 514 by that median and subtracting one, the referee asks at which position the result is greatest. 495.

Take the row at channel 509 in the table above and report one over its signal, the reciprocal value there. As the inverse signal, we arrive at 0.158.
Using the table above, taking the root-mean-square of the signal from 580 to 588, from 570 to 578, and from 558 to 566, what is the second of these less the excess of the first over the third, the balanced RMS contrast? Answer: 6.7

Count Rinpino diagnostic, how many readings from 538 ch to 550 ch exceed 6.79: 2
